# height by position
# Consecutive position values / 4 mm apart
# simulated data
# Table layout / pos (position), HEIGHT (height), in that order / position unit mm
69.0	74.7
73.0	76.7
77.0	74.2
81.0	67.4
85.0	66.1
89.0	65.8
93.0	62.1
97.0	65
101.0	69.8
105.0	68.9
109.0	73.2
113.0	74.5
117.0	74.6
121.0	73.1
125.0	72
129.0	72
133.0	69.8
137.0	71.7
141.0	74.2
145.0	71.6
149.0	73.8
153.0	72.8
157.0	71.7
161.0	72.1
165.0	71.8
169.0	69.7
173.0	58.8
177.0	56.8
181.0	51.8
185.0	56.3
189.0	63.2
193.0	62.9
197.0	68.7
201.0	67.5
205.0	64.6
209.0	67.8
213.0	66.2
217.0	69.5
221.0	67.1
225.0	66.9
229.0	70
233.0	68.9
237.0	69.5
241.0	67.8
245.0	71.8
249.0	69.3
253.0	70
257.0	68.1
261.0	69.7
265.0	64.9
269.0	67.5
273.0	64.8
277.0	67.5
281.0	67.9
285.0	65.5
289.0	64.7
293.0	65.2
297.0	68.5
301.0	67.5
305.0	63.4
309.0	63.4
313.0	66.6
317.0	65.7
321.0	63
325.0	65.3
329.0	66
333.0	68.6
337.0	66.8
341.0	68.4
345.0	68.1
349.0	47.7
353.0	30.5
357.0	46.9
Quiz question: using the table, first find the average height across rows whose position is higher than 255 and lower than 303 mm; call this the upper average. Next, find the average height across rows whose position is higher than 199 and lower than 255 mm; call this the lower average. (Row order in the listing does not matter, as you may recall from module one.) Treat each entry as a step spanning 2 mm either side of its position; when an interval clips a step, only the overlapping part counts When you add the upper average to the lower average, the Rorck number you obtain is 135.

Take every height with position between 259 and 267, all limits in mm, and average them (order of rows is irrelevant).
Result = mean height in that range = 67.3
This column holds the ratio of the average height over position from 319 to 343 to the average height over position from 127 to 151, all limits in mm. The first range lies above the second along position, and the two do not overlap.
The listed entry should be 0.92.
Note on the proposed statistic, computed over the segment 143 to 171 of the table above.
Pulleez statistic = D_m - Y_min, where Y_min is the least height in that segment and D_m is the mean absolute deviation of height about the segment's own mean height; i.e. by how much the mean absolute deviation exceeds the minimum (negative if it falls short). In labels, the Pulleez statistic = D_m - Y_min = -69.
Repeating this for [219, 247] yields -66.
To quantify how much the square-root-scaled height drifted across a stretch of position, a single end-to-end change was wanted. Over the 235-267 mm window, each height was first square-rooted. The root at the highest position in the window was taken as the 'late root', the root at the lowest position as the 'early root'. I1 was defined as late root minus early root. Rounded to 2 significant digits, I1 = -0.28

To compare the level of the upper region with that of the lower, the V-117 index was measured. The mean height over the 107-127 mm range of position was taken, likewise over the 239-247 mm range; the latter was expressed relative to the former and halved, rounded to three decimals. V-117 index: 0.475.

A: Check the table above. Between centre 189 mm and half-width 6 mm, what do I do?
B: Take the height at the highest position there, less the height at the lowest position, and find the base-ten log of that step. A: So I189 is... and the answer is 0.82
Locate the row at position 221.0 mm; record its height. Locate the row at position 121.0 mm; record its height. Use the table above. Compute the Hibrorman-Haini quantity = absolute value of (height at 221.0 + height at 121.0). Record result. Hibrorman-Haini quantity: 140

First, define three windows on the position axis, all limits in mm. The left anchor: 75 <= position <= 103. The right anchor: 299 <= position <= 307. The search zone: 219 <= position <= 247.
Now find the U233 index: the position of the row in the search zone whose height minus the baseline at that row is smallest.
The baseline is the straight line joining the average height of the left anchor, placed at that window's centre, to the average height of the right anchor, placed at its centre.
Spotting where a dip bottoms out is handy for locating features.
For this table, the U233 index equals 225.0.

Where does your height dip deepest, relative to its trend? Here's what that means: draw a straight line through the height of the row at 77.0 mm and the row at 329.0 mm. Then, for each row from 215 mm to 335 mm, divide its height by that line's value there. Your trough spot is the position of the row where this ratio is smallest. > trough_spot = 305.0 mm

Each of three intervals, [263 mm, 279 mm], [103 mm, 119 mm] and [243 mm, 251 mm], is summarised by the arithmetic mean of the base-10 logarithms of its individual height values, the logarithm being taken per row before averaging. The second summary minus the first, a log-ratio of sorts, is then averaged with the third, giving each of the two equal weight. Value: 0.945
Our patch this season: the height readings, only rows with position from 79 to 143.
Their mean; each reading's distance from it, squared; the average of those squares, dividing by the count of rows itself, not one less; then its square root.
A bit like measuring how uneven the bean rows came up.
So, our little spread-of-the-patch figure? 3.7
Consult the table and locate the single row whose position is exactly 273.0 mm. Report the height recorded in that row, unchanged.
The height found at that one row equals 64.8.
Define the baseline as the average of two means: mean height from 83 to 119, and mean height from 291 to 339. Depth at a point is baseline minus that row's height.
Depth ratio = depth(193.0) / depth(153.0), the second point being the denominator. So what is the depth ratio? -0.82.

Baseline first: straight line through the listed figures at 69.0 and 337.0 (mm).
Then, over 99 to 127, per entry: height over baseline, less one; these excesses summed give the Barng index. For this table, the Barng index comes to -0.10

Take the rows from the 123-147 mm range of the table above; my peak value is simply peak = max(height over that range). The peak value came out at 74.2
